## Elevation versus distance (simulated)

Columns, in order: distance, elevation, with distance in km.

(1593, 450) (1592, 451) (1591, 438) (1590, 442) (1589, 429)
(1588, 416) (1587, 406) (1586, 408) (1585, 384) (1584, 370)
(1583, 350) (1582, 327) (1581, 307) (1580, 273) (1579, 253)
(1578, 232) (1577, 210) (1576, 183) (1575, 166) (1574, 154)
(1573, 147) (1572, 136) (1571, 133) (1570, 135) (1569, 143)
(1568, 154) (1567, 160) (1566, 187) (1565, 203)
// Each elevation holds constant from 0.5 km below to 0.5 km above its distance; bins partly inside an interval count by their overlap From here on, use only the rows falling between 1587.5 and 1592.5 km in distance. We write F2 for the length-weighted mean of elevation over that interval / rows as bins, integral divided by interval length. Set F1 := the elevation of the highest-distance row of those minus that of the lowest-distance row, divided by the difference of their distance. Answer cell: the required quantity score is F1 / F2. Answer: 0.020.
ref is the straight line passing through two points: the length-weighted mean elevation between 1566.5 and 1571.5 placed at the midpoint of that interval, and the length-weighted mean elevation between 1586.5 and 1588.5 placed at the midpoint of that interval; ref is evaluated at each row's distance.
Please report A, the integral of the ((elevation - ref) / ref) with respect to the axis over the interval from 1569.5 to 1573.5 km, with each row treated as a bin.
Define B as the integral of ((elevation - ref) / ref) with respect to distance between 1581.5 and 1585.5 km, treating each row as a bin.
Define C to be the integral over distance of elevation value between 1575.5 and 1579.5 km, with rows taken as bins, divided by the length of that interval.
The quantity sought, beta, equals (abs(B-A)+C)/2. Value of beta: 110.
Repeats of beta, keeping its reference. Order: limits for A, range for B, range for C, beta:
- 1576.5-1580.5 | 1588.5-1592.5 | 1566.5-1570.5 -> 74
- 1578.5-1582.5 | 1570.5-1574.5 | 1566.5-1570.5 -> 74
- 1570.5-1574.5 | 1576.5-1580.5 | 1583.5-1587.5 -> 196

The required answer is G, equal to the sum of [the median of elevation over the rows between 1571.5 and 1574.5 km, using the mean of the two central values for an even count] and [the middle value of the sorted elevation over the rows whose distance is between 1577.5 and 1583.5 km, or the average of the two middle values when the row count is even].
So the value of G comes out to 437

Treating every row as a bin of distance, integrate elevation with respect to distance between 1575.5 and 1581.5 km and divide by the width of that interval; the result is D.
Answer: 243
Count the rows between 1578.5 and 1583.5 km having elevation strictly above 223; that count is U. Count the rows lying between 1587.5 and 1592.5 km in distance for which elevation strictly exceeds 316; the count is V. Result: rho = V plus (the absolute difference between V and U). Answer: 5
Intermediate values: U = 5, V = 5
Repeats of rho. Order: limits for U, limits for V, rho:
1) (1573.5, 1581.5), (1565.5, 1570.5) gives 4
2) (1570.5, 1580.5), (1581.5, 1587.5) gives 9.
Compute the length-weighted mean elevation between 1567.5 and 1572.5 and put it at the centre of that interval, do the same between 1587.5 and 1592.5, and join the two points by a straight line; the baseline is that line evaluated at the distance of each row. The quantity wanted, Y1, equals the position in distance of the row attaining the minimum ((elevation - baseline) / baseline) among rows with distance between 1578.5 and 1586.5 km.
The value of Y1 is 1579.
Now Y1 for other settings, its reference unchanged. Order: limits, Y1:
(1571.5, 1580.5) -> 1574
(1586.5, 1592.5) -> 1592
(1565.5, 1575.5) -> 1574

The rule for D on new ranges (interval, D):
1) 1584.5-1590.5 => 414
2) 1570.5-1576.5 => 153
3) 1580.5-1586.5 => 358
